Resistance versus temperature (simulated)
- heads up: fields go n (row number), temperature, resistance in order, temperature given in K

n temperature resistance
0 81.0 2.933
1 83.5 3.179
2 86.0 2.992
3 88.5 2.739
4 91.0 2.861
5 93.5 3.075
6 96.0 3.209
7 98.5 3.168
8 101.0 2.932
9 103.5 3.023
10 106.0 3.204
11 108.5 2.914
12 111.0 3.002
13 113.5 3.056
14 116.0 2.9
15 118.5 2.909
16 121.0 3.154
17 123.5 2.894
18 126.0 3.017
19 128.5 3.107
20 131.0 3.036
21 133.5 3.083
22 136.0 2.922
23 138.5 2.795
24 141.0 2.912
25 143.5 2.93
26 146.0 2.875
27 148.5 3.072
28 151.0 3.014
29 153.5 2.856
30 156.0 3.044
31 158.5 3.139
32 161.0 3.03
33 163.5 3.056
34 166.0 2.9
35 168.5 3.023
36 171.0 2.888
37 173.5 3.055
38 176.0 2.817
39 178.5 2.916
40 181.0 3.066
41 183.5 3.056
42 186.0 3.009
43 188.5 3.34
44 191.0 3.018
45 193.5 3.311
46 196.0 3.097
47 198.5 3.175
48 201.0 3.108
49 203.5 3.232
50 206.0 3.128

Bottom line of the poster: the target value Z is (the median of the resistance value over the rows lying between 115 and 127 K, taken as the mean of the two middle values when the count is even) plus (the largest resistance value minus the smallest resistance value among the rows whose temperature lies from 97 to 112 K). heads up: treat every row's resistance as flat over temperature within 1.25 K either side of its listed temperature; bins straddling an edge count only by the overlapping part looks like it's 3.20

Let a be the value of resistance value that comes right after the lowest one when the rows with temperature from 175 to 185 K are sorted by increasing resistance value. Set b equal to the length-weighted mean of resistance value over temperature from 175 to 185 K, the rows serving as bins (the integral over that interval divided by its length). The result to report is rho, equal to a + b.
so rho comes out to 5.88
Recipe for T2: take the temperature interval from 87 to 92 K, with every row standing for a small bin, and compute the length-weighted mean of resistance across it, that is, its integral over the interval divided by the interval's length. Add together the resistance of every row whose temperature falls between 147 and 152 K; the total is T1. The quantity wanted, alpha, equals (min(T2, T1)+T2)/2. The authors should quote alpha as 2.81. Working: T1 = 6.09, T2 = 2.81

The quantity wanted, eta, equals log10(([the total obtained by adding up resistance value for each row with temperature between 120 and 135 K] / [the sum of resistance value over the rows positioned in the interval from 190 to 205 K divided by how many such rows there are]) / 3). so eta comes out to 0.286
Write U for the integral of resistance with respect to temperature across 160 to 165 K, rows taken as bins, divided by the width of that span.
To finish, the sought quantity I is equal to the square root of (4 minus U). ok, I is 0.98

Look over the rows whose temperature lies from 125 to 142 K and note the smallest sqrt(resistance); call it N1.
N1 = 1.672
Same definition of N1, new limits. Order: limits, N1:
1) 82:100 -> 1.655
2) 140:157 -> 1.690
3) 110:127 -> 1.701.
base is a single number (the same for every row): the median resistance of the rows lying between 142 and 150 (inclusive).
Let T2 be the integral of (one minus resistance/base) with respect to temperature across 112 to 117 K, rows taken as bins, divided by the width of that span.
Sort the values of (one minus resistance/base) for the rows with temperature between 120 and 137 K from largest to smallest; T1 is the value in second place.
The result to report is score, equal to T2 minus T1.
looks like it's -0.021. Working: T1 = 0.003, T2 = -0.018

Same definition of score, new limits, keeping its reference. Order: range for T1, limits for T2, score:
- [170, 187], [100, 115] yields -0.045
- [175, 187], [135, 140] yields 0.020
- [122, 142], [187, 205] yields -0.098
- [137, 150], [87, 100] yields -0.046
